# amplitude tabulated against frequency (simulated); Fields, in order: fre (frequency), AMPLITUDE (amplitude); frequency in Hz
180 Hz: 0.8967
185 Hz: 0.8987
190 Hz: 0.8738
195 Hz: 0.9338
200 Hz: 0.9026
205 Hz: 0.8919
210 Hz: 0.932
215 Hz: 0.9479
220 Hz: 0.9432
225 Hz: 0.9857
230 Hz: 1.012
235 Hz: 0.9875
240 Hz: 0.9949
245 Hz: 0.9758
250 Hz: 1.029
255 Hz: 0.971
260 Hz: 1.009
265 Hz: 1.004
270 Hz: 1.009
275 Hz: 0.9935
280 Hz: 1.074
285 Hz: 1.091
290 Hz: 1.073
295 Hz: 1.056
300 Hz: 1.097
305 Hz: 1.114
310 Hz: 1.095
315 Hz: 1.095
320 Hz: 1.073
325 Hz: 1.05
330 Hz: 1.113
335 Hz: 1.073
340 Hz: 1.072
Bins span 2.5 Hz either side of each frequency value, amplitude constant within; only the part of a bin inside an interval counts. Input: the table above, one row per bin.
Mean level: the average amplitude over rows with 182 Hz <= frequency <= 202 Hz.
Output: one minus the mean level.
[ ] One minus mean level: 0.10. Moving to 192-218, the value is 0.08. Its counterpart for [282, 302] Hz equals -0.08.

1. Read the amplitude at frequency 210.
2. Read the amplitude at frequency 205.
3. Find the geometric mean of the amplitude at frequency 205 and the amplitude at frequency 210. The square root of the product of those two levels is 0.91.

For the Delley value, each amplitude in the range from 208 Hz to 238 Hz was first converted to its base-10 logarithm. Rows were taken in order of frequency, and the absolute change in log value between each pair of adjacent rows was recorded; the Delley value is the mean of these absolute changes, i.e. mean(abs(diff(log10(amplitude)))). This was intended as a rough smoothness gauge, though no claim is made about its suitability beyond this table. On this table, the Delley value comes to 0.010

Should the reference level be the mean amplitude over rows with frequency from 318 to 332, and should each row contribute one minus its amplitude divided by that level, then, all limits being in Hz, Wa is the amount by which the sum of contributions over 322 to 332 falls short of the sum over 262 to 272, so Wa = 0.1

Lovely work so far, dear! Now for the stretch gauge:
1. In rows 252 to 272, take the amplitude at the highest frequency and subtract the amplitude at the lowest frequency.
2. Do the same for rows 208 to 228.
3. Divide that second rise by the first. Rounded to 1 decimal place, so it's 1.4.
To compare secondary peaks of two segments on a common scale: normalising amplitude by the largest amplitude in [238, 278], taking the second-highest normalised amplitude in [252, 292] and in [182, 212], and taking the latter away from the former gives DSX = 0.14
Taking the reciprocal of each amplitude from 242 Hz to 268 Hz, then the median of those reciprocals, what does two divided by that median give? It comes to 2.01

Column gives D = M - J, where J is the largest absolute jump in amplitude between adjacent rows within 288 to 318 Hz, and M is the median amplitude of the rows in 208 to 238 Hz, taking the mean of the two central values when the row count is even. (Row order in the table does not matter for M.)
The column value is 0.93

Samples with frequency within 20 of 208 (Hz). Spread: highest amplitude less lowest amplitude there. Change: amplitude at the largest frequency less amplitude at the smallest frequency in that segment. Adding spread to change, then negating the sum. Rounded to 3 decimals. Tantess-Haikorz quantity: -0.224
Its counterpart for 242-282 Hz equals -0.201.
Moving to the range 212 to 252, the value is -0.167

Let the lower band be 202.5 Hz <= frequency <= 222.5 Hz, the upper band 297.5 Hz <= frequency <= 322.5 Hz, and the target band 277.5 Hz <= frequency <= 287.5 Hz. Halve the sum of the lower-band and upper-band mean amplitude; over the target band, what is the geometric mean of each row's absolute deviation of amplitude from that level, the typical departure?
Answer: 0.070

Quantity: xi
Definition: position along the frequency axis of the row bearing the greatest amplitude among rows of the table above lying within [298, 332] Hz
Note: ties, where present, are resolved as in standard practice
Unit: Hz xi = 305 Hz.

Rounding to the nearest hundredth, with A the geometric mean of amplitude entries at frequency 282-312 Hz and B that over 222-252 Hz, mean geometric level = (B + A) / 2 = 1.04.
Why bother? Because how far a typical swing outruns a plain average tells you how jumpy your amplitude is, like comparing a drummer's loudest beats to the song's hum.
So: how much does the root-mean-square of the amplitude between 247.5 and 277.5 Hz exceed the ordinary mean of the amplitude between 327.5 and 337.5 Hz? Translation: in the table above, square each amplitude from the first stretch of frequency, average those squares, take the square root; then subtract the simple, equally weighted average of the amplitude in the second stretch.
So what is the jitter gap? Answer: -0.090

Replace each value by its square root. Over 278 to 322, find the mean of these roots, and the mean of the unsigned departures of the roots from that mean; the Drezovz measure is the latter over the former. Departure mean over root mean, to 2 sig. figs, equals 0.0067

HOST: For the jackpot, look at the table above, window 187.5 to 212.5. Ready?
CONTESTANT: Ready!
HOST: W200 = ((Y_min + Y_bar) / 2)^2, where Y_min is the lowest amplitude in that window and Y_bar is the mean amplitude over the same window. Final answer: 0.79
